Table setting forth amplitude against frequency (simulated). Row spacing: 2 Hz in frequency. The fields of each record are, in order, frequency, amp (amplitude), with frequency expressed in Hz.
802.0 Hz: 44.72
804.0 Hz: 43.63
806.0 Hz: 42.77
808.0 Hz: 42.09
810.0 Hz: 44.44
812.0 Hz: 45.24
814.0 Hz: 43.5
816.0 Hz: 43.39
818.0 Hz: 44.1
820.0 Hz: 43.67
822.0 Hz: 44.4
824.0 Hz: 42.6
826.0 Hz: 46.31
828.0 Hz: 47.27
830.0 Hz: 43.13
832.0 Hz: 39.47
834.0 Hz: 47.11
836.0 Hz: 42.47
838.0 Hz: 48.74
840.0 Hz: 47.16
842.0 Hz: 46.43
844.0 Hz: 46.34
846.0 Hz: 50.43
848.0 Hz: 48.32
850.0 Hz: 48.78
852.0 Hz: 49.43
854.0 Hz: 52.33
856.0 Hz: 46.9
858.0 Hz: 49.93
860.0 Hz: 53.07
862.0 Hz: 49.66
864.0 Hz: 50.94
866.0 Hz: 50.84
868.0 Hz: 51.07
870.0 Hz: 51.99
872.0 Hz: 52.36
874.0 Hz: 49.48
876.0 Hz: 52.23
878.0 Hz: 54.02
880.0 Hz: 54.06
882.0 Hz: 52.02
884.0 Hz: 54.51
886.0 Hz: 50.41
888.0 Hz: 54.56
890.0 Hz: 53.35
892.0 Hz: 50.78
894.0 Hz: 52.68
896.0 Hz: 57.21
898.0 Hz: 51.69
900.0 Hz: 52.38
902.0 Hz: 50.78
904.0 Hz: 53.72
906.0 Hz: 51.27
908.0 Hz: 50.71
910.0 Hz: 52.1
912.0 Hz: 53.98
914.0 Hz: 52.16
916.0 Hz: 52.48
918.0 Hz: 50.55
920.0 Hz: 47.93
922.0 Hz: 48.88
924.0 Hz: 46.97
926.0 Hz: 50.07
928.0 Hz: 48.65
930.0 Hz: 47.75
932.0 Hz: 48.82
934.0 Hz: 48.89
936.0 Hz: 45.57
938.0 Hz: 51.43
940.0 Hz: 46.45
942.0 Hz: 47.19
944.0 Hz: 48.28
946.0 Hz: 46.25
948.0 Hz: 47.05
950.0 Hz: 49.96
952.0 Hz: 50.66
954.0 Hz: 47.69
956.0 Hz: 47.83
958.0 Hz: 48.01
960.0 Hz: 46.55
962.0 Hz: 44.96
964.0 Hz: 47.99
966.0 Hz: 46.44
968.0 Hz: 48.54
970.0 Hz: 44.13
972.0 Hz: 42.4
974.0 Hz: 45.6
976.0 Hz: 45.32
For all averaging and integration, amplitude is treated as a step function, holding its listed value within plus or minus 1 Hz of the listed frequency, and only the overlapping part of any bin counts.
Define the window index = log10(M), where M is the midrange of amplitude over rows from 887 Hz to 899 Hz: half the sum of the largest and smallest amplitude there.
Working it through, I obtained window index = 1.73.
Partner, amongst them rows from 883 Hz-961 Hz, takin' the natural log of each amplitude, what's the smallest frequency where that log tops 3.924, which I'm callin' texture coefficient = 884.0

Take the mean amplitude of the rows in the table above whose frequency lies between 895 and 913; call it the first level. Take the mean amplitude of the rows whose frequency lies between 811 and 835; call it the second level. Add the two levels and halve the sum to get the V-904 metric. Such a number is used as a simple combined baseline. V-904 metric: 48.4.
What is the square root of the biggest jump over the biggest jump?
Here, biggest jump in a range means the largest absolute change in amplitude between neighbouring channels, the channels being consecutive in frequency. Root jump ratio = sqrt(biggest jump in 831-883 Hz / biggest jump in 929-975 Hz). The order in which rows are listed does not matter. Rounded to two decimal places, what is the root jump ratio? 1.14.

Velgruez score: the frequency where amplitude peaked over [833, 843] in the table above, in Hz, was 838.0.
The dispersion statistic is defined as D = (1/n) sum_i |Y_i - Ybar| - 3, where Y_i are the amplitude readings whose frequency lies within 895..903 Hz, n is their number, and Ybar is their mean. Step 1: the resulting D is -0.90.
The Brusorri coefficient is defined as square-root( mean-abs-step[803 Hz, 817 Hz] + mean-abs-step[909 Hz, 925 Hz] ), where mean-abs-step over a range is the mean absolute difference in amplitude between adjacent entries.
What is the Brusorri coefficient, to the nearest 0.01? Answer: 1.65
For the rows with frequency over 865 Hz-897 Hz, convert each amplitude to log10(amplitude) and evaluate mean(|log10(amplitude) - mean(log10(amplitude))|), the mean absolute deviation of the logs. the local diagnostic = 0.0125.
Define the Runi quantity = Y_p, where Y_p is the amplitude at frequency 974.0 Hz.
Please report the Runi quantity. 45.6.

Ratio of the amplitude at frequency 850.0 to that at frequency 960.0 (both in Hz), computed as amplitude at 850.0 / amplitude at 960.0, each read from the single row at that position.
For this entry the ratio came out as 1.05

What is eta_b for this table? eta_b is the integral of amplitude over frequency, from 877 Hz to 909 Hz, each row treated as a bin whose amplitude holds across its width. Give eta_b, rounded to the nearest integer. 1688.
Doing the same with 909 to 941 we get 1585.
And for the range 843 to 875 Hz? 1604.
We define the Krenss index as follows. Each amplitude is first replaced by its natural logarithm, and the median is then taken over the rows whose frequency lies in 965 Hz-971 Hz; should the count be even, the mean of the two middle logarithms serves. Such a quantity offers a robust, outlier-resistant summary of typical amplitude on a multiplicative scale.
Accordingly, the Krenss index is 3.84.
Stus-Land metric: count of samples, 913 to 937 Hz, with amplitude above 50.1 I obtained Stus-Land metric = 3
